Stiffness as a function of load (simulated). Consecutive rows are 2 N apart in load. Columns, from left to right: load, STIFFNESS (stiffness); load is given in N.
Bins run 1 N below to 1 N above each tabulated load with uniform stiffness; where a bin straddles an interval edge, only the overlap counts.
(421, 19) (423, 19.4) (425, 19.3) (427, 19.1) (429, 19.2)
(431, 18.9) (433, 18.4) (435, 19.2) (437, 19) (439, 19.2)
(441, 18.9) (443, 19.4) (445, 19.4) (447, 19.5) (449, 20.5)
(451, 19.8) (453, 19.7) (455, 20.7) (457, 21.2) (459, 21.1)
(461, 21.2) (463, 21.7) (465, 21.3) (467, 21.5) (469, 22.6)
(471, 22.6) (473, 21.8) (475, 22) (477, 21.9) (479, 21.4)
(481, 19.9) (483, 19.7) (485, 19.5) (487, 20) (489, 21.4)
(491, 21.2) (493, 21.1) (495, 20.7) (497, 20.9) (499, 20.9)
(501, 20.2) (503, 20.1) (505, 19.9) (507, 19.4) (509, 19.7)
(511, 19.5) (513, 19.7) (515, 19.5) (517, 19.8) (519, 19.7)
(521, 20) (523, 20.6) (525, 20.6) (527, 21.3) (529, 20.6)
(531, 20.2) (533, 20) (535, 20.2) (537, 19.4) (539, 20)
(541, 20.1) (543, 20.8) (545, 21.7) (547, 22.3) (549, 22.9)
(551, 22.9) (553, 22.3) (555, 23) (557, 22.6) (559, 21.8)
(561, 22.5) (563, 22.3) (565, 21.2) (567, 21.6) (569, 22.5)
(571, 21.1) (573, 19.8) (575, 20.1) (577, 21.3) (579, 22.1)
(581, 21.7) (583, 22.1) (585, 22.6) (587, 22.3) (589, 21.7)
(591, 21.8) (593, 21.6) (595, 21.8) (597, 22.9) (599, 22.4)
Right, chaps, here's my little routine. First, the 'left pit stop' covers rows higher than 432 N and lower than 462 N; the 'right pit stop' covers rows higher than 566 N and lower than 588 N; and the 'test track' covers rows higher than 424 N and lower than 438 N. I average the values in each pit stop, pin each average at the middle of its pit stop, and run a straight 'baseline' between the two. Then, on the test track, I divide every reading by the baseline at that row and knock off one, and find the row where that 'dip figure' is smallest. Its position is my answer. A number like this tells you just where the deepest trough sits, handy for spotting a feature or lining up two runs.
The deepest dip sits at 433 N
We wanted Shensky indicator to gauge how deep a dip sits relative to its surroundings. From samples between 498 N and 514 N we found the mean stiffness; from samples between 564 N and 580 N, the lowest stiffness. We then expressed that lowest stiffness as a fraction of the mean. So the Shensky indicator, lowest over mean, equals 0.99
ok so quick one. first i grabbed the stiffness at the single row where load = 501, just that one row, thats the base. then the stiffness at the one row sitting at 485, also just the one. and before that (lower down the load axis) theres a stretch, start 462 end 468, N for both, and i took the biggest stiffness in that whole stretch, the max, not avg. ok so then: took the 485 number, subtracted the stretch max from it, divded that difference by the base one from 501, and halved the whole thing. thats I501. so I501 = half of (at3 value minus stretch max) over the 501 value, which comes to -0.054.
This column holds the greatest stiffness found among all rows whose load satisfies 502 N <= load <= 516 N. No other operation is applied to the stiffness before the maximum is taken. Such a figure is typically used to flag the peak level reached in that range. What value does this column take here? 20.1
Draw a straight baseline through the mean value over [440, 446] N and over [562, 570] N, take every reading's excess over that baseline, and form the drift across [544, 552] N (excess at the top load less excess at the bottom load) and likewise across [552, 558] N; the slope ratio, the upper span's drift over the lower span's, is 0.2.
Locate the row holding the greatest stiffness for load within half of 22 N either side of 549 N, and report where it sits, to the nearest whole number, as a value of 555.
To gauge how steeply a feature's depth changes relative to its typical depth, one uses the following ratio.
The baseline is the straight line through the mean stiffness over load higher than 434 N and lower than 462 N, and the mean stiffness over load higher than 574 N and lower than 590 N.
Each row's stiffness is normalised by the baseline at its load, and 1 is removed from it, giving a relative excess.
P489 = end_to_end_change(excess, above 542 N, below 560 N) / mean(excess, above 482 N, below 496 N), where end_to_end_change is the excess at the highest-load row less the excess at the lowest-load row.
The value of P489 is 18.4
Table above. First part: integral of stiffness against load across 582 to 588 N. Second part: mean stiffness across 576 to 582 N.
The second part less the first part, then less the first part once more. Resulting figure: -246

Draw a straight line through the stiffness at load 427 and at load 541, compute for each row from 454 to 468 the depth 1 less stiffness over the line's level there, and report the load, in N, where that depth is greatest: 455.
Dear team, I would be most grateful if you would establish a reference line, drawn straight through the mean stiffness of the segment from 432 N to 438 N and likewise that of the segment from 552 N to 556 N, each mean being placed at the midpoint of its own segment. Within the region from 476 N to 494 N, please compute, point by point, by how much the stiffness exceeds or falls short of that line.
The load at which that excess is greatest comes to 477 N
